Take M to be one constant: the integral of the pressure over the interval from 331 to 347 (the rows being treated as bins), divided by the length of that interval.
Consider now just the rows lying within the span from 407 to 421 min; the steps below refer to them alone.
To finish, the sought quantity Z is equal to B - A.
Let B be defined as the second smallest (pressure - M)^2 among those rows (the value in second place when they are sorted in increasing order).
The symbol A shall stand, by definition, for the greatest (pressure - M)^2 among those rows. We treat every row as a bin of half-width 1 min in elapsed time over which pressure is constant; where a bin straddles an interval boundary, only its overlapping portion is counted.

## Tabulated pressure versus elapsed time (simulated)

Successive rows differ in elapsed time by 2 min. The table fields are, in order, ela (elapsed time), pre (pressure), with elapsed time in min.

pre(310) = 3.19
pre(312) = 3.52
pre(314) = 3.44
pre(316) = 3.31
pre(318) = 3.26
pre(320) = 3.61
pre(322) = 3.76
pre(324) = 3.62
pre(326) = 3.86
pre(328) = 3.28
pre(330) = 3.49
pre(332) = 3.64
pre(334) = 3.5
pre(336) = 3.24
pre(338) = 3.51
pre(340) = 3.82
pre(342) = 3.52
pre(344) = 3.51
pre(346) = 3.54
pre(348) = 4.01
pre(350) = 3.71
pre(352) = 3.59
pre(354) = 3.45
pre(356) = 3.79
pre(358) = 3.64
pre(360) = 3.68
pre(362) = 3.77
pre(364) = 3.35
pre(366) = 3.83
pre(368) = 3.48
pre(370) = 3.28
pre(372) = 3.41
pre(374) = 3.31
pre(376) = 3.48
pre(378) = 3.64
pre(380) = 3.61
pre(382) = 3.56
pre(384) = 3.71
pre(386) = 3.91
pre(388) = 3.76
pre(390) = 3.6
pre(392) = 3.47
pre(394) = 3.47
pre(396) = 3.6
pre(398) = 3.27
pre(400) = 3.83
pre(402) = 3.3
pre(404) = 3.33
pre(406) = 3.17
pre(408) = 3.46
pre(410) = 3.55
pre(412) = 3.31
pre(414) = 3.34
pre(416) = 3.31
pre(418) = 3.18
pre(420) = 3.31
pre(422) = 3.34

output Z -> -0.12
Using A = 0.13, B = 0.006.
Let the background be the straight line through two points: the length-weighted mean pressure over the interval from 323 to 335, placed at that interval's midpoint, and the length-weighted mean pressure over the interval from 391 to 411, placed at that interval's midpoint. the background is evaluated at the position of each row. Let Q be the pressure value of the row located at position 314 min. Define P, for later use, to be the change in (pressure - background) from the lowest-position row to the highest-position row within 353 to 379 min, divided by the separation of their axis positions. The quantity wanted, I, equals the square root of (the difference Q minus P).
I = 1.85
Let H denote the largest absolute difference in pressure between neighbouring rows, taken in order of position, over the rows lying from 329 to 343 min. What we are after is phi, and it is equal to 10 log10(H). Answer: -5.1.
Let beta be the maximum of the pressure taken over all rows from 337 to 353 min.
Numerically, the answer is 4.01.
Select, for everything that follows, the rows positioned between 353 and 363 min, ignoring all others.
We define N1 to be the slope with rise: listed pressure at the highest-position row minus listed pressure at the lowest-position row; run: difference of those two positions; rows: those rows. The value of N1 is 0.040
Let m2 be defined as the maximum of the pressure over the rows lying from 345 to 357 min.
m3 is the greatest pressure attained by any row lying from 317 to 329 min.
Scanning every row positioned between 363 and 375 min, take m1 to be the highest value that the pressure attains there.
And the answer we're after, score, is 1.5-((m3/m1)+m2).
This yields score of -3.52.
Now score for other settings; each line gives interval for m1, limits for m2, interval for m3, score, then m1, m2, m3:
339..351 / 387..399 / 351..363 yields -3.21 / 4.01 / 3.76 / 3.79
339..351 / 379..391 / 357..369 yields -3.37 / 4.01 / 3.91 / 3.83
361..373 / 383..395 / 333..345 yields -3.41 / 3.83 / 3.91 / 3.82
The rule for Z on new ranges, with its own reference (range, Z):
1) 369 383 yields -0.06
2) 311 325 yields -0.07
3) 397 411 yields -0.13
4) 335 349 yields -0.23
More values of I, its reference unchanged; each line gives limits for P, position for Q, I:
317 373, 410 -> 1.88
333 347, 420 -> 1.82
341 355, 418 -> 1.78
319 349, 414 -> 1.82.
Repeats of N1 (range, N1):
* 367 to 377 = 0.000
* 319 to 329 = -0.041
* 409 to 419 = -0.046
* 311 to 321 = 0.011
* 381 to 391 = 0.005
